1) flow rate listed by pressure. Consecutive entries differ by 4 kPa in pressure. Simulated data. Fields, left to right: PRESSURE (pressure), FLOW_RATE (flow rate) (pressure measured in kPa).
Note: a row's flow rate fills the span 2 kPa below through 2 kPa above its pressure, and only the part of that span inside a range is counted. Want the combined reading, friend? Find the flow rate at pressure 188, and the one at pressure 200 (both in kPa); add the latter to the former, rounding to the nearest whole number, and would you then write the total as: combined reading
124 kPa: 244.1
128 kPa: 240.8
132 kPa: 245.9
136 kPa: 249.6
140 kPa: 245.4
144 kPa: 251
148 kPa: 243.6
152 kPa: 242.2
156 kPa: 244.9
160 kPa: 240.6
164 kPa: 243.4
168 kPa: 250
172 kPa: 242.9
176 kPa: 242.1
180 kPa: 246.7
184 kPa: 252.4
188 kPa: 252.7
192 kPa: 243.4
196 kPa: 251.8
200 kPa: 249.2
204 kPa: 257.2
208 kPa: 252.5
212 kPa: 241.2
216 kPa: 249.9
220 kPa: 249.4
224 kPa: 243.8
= 502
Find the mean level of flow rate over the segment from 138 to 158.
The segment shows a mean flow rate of 245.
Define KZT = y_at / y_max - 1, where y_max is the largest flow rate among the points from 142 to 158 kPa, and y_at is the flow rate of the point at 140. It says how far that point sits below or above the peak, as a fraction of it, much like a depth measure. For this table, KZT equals -0.022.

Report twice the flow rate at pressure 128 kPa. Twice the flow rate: 482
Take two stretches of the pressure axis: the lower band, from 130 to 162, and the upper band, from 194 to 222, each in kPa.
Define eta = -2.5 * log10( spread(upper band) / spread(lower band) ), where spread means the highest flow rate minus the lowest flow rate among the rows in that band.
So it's -0.47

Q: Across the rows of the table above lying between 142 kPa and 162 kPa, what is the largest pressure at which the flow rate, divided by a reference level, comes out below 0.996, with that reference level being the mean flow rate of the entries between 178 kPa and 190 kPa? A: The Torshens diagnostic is 160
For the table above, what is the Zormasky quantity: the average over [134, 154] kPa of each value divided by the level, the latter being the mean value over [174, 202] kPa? 0.99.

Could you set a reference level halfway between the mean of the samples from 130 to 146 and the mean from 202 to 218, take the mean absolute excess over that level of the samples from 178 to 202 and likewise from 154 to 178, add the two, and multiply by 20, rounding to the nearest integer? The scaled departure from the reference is 168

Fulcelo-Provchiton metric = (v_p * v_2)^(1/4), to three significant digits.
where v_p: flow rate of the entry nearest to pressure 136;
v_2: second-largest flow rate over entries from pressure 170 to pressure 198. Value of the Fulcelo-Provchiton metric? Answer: 15.8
